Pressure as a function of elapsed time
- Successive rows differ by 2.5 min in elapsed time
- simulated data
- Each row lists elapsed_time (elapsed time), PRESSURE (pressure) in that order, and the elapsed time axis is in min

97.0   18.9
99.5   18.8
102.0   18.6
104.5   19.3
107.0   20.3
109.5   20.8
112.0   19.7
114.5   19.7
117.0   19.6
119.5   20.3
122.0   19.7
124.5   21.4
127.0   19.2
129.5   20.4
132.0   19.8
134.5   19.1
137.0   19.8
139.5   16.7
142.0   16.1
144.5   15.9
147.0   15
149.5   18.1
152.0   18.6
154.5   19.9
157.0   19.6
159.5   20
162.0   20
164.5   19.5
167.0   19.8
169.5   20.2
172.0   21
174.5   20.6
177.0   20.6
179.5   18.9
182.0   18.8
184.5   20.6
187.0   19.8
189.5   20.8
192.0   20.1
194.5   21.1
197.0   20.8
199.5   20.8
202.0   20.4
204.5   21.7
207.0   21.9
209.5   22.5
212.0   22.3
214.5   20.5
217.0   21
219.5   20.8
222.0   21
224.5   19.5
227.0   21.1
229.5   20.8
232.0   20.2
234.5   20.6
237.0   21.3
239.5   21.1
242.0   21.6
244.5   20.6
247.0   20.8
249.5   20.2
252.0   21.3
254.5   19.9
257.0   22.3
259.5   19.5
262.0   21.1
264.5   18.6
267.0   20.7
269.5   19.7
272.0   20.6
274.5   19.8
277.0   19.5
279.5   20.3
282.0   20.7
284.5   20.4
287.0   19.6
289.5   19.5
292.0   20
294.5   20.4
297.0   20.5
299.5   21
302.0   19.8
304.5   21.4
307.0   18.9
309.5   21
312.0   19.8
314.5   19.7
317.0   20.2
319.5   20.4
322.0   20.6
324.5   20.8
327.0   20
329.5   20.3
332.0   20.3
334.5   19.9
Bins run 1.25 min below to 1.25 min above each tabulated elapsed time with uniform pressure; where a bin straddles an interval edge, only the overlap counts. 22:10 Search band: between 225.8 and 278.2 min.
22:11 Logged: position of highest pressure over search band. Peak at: 257.0 min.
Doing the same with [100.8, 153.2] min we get 124.5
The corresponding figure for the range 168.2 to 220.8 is 209.5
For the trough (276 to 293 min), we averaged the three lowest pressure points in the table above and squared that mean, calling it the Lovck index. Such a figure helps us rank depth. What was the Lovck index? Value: 382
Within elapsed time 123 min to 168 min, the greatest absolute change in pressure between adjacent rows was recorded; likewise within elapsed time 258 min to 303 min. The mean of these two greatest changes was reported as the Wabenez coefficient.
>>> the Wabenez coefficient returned 2.8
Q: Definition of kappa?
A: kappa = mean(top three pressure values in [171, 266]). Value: 22.4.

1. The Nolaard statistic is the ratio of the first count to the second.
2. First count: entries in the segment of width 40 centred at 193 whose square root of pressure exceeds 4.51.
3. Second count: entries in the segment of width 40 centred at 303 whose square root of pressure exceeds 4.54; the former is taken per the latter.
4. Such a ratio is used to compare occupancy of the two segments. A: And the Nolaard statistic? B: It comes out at 4.0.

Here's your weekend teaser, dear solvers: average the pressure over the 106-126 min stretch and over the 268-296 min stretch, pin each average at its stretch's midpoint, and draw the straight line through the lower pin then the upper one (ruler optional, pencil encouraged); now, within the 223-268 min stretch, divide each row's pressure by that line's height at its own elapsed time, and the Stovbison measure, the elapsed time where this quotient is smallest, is 264.5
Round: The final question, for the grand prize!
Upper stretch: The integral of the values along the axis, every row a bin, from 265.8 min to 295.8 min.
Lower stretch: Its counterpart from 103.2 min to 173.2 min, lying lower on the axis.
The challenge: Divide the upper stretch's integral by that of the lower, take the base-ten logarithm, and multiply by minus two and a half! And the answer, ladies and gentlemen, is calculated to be 0.87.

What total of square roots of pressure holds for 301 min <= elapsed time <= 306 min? 9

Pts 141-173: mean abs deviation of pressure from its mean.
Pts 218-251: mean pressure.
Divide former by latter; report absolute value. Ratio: 0.0744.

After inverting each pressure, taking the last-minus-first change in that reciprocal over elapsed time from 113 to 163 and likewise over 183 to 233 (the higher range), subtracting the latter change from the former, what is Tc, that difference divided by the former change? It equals 2.26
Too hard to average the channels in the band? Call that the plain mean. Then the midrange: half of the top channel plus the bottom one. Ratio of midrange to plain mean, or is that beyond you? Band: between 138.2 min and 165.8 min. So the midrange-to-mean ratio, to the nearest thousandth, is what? 0.965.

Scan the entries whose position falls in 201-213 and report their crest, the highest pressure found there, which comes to 22.5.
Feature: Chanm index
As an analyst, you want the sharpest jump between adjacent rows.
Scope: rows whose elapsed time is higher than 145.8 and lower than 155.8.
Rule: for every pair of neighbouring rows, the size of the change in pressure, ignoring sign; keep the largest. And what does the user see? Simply 3.1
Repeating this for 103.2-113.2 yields 1.1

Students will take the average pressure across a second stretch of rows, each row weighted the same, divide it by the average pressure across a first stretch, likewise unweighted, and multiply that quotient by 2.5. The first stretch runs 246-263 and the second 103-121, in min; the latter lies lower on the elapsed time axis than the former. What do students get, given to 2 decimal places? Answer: 2.41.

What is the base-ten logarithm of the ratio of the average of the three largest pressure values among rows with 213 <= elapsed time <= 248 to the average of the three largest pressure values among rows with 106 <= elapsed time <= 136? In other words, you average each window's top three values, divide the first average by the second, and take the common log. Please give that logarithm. 0.010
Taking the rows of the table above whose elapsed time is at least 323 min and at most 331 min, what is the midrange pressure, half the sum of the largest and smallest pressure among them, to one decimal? 20.4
